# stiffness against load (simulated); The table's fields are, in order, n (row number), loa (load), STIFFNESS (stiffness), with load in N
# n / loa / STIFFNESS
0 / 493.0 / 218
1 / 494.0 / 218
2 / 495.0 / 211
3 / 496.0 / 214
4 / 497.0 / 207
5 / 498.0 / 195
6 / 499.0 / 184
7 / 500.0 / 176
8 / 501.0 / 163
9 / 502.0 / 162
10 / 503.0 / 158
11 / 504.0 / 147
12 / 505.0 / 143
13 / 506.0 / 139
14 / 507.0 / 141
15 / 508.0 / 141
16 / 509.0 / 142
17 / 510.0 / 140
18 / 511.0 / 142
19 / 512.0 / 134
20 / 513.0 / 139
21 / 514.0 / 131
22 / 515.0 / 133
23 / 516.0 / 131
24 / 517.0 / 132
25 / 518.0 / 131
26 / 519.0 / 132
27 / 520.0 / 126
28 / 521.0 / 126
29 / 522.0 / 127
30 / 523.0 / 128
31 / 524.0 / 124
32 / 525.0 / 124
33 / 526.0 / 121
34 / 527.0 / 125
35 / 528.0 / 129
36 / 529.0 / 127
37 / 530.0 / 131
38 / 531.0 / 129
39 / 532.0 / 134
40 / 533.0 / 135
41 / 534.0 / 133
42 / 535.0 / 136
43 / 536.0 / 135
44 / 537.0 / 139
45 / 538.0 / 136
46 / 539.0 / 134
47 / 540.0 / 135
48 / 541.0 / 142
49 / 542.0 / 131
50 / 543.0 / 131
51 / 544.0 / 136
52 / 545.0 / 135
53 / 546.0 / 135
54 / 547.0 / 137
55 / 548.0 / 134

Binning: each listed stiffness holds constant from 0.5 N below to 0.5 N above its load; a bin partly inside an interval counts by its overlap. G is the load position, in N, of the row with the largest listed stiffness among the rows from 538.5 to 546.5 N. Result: 541.0 N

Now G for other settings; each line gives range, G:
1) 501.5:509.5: 502.0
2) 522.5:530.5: 530.0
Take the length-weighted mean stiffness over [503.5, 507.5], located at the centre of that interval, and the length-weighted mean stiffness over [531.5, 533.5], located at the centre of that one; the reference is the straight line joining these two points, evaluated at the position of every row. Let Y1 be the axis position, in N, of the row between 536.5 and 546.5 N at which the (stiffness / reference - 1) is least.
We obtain 542.0 N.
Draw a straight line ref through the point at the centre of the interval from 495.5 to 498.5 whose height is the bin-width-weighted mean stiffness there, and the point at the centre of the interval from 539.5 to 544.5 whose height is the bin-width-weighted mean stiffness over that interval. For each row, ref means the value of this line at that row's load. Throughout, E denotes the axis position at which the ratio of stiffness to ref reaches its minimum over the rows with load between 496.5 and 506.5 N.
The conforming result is 506.0 N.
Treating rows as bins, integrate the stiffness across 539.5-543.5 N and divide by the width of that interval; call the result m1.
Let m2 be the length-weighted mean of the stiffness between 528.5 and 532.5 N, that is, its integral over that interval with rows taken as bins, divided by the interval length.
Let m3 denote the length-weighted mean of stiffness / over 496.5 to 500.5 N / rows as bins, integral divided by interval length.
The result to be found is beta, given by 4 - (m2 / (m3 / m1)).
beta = -88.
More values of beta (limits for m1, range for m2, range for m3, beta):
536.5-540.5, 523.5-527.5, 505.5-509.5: -115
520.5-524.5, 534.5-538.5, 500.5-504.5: -105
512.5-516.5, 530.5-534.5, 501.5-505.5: -112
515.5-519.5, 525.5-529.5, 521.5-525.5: -127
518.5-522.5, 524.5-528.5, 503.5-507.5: -108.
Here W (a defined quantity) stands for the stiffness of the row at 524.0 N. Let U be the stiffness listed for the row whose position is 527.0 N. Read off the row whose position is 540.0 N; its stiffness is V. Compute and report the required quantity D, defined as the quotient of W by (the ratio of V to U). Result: 115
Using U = 125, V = 135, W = 124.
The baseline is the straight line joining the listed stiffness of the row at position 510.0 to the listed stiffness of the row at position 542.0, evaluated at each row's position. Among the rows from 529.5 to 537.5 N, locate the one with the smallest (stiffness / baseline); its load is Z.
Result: 531.0 N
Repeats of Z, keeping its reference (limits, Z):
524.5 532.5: 526.0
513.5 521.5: 520.0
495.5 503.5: 503.0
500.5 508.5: 506.0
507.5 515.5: 514.0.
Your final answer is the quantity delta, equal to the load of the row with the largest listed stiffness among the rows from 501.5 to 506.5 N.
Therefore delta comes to 502.0 N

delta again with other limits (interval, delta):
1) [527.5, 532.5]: 532.0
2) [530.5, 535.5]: 535.0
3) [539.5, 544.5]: 541.0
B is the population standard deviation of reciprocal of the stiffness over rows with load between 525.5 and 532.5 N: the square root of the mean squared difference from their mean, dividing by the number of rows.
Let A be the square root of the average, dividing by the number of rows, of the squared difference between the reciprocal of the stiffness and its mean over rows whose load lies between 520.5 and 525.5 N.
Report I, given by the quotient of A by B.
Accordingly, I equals 0.4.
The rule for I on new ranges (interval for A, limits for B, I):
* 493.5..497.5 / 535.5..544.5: 0.5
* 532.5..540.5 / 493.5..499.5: 0.3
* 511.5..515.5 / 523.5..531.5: 0.8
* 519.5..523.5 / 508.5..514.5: 0.2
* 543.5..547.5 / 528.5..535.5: 0.3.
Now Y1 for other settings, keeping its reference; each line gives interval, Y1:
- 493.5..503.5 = 503.0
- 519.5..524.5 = 524.0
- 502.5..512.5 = 512.0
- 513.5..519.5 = 514.0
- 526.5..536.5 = 527.0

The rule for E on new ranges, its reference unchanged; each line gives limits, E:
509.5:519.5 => 514.0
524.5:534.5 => 526.0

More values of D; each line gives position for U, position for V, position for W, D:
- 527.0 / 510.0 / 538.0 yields 121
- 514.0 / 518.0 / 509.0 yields 142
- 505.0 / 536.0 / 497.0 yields 219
